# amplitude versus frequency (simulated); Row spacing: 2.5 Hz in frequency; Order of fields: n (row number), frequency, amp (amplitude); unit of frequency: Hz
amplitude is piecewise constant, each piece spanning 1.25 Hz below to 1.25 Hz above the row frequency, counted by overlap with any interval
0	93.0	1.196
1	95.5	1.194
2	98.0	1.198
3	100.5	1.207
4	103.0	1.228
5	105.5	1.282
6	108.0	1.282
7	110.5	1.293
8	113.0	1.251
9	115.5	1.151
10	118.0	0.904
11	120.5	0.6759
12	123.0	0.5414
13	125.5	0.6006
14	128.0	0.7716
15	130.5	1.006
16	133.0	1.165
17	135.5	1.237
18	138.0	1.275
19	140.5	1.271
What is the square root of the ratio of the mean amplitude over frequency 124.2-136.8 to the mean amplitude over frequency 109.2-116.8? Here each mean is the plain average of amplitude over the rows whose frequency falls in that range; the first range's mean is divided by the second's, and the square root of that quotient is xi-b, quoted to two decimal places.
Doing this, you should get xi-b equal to 0.88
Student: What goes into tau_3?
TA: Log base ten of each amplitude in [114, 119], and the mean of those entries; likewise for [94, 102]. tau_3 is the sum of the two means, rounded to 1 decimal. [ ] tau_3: 0.1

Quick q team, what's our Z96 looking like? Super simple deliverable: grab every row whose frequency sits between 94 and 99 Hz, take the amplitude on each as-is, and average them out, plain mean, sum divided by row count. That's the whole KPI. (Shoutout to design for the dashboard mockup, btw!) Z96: 1.20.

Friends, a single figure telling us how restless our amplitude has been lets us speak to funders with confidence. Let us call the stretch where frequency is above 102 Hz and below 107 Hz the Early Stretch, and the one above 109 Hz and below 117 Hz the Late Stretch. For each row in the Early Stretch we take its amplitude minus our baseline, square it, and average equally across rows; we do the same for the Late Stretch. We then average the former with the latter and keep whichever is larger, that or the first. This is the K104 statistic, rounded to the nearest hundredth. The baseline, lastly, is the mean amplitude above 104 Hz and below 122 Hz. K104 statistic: 0.02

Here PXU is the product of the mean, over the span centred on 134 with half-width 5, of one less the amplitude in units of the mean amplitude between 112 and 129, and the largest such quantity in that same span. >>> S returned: 0.08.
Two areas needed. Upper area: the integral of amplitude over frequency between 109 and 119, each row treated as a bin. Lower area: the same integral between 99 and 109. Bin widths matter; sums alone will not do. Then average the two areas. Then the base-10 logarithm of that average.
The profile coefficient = 1.08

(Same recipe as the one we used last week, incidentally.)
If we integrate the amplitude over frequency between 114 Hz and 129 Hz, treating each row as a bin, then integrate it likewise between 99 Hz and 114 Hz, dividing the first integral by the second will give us 0.6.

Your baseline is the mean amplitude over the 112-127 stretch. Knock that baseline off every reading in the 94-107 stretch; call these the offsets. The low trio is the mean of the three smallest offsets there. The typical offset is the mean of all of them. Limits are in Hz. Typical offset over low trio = 1.06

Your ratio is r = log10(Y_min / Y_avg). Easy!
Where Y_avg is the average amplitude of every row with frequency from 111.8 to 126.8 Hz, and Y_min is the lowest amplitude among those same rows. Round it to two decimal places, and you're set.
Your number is -0.20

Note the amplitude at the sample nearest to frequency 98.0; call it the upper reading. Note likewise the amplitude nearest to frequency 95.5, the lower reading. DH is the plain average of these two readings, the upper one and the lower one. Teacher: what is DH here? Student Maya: 1.196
